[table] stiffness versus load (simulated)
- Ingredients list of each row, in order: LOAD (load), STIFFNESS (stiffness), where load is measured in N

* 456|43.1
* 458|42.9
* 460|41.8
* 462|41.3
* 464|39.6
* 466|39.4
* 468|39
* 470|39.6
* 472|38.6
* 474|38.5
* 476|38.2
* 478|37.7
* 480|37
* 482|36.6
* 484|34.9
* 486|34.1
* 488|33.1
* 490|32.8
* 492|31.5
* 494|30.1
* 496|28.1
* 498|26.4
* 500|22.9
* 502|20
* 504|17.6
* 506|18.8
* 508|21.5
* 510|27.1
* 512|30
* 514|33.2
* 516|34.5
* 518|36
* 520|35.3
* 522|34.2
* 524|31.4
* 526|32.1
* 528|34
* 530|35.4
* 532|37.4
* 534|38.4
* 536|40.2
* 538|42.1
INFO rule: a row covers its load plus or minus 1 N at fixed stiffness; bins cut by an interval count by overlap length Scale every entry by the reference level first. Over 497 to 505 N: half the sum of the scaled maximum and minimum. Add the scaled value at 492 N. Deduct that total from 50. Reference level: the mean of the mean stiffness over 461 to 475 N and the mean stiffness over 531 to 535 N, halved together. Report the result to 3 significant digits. 48.6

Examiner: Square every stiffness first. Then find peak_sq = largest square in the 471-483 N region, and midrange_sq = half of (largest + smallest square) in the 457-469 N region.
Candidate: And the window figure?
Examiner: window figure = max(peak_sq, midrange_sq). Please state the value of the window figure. 1681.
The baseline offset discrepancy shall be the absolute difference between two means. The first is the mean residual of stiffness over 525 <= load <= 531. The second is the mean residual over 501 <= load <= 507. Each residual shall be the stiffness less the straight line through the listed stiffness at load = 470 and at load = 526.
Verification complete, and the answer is 18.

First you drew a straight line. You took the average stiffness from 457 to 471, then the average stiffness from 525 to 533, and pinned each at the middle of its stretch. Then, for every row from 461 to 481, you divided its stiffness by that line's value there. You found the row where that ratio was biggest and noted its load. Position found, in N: 462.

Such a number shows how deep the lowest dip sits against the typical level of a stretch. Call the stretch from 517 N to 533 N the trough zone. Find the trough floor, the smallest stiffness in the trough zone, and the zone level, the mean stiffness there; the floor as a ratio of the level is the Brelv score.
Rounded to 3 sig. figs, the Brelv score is 0.911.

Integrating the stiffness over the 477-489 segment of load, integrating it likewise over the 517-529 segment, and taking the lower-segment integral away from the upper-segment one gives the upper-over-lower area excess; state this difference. -21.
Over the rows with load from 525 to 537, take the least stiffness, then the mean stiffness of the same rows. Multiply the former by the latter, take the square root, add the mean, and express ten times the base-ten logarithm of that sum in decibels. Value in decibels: 18.5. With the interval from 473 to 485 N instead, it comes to 18.6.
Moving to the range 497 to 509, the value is 16.1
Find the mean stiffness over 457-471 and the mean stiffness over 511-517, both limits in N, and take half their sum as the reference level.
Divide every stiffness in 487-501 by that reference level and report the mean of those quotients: 0.80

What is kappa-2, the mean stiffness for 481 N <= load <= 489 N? 35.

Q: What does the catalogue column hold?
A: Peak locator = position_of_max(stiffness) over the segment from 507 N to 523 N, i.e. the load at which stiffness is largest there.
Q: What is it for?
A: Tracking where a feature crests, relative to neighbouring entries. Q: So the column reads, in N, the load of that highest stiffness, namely 518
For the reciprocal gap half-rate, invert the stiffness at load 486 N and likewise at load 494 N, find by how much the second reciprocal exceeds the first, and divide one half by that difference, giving 128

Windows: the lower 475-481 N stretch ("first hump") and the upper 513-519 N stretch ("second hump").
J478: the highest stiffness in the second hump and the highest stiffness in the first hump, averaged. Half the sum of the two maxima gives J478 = 37.1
